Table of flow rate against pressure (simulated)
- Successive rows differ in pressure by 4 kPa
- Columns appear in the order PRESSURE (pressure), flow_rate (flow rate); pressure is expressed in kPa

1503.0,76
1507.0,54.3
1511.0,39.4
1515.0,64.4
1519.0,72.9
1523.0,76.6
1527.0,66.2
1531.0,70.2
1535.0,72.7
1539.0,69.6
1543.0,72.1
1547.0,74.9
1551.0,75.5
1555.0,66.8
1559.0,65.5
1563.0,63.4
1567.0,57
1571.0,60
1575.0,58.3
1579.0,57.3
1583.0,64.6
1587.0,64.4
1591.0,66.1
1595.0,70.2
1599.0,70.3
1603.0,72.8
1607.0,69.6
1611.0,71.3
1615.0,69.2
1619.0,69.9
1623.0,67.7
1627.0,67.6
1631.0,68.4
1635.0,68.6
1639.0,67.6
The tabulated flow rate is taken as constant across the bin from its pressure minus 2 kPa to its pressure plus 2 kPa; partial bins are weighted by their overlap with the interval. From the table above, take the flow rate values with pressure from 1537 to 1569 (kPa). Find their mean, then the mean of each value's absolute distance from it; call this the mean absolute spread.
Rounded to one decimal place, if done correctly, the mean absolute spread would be 4.9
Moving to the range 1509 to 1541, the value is 7.4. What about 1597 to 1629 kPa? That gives 1.3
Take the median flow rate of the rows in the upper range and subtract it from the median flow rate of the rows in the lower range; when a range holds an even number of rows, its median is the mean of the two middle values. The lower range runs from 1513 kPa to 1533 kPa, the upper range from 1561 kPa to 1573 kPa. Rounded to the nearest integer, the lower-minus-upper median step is 10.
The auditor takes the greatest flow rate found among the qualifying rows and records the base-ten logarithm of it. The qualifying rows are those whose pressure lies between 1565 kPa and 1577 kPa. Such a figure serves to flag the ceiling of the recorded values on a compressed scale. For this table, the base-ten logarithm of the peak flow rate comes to 1.78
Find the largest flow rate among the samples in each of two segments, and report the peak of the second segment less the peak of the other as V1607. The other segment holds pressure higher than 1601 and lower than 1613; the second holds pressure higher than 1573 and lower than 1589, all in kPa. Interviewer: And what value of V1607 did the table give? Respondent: -8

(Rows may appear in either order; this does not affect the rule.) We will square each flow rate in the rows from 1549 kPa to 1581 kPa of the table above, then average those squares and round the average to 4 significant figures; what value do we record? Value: 4000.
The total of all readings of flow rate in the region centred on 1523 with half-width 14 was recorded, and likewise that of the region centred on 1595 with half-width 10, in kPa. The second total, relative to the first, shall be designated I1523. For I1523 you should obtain 0.7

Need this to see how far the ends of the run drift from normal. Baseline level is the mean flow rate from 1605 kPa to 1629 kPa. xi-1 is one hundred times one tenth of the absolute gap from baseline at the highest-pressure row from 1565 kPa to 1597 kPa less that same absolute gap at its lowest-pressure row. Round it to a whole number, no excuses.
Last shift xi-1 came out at -112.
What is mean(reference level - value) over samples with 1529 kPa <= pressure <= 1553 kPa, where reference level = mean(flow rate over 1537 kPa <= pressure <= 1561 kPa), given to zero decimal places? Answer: -2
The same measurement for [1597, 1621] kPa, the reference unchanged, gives 0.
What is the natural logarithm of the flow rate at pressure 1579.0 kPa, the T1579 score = 4.05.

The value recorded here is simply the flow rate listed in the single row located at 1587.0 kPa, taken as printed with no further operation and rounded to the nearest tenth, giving 64.4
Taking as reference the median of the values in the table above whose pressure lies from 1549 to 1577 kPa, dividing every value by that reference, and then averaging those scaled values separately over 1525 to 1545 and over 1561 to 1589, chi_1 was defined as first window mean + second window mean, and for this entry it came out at 2.06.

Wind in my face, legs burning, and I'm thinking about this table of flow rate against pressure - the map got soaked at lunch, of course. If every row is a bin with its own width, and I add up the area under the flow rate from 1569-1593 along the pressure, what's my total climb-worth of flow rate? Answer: 1483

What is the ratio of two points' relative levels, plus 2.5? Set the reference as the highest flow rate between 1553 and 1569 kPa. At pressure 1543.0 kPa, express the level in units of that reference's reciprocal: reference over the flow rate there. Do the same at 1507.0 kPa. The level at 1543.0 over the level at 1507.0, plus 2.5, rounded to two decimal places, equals 3.25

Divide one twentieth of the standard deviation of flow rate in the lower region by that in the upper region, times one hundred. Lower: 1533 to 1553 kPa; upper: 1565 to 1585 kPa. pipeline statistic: 4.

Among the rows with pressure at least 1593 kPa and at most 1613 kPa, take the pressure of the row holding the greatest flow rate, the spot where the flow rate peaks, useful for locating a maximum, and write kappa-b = 1603.0 kPa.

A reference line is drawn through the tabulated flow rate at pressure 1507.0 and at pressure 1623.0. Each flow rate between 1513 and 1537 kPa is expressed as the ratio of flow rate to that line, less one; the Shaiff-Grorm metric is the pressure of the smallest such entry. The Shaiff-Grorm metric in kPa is 1515.0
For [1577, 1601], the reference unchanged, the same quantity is 1579.0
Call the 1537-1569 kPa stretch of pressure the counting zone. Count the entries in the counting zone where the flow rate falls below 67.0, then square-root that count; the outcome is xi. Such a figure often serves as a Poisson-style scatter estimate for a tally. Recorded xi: 2.0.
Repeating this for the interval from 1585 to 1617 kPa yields 1.4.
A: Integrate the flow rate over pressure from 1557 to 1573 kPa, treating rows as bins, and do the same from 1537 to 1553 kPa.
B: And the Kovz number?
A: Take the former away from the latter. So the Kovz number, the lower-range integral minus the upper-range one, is 185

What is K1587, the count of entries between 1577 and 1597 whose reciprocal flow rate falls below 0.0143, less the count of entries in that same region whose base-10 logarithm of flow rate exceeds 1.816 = -1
